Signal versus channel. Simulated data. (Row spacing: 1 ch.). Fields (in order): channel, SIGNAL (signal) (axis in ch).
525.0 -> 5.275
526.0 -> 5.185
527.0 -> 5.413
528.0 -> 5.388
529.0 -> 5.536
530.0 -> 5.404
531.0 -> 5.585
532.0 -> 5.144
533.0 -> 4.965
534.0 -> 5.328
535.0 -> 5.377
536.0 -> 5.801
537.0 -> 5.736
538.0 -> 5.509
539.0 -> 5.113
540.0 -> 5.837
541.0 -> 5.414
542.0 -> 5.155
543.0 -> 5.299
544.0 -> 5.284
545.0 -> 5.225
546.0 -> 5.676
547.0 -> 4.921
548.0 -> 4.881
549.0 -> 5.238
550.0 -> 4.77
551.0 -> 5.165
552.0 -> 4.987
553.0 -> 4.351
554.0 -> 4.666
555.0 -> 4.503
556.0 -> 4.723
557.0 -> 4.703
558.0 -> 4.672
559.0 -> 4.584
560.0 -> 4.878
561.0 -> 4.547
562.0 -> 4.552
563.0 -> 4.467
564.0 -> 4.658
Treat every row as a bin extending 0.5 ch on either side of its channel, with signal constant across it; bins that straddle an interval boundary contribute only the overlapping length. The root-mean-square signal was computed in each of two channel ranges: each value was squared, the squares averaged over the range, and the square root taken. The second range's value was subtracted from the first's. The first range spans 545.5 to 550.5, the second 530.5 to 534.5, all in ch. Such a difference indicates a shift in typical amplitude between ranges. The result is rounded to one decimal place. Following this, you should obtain -0.2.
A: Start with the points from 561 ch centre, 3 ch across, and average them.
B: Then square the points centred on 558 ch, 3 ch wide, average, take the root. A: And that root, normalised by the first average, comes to 1.00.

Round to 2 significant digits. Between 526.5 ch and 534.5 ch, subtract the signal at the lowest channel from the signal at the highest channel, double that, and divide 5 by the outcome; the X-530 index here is -29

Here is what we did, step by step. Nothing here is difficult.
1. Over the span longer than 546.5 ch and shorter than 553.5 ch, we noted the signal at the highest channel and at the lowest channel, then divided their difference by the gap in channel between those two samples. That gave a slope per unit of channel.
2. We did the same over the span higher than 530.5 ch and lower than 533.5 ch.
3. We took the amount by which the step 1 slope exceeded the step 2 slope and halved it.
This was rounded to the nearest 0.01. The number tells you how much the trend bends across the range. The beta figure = 0.11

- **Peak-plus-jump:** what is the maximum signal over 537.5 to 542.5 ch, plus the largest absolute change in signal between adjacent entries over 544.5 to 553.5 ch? 6.6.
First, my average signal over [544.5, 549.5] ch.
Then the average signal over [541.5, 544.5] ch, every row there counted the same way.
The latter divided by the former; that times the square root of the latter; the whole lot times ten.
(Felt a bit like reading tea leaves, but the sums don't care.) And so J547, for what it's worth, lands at 23.2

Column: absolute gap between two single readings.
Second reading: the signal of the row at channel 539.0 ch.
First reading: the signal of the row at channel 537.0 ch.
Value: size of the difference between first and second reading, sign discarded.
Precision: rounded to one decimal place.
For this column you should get 0.6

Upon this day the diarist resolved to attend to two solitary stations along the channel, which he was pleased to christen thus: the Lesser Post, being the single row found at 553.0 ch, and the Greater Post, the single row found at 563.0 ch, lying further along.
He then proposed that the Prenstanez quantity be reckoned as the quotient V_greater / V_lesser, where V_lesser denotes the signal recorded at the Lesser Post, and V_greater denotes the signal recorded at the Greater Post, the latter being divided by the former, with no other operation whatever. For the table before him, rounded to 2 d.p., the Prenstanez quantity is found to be 1.03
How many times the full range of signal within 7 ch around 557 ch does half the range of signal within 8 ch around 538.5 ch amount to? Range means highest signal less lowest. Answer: 1.0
